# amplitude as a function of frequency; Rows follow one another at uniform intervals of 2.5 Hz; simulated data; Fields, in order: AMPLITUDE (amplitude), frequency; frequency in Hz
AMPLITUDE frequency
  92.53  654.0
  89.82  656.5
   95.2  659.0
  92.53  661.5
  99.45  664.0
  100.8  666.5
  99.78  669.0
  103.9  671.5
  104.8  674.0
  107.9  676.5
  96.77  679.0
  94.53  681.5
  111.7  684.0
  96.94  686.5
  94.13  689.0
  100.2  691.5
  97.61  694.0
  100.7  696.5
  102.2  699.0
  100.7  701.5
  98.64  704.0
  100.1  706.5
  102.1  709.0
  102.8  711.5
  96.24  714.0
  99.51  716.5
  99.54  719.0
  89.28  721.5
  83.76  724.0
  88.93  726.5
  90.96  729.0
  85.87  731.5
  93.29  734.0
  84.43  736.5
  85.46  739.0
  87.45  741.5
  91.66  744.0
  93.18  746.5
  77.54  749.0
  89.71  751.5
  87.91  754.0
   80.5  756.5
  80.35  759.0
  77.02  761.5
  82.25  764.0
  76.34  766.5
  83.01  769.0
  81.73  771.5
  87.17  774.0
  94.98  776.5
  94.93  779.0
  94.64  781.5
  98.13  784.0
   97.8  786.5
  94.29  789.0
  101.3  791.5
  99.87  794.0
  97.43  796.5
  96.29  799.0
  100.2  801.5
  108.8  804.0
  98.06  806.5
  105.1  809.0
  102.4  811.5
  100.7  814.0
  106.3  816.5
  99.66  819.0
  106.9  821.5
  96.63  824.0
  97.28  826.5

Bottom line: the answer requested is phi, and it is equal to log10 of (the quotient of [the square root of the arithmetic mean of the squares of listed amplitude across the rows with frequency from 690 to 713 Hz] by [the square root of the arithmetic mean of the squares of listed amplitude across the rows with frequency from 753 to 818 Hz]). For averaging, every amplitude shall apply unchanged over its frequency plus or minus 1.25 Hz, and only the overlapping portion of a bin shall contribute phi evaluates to 0.03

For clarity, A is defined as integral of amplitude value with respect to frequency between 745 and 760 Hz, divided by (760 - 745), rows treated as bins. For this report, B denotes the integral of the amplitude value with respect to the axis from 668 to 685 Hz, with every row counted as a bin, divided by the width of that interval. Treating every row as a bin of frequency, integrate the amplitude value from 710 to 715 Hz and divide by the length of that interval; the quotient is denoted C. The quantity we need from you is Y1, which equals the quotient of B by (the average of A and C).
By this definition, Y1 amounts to 1.11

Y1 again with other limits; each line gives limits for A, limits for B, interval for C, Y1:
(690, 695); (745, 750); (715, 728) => 0.90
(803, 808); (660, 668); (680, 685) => 0.95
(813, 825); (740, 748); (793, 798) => 0.90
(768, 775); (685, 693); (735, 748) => 1.13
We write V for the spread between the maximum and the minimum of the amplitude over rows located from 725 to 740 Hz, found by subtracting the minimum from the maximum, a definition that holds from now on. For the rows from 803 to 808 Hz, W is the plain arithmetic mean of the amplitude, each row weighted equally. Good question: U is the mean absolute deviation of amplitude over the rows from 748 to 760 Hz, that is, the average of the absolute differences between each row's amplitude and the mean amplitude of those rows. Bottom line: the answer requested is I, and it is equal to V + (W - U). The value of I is 108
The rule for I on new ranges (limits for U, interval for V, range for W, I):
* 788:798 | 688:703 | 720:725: 92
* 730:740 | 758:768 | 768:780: 91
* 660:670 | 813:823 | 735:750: 91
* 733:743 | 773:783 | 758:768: 84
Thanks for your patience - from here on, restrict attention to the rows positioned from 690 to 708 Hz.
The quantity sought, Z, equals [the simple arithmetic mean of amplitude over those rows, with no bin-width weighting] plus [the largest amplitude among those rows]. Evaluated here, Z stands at 202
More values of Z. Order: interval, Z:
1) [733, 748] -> 183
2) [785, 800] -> 199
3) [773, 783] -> 188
